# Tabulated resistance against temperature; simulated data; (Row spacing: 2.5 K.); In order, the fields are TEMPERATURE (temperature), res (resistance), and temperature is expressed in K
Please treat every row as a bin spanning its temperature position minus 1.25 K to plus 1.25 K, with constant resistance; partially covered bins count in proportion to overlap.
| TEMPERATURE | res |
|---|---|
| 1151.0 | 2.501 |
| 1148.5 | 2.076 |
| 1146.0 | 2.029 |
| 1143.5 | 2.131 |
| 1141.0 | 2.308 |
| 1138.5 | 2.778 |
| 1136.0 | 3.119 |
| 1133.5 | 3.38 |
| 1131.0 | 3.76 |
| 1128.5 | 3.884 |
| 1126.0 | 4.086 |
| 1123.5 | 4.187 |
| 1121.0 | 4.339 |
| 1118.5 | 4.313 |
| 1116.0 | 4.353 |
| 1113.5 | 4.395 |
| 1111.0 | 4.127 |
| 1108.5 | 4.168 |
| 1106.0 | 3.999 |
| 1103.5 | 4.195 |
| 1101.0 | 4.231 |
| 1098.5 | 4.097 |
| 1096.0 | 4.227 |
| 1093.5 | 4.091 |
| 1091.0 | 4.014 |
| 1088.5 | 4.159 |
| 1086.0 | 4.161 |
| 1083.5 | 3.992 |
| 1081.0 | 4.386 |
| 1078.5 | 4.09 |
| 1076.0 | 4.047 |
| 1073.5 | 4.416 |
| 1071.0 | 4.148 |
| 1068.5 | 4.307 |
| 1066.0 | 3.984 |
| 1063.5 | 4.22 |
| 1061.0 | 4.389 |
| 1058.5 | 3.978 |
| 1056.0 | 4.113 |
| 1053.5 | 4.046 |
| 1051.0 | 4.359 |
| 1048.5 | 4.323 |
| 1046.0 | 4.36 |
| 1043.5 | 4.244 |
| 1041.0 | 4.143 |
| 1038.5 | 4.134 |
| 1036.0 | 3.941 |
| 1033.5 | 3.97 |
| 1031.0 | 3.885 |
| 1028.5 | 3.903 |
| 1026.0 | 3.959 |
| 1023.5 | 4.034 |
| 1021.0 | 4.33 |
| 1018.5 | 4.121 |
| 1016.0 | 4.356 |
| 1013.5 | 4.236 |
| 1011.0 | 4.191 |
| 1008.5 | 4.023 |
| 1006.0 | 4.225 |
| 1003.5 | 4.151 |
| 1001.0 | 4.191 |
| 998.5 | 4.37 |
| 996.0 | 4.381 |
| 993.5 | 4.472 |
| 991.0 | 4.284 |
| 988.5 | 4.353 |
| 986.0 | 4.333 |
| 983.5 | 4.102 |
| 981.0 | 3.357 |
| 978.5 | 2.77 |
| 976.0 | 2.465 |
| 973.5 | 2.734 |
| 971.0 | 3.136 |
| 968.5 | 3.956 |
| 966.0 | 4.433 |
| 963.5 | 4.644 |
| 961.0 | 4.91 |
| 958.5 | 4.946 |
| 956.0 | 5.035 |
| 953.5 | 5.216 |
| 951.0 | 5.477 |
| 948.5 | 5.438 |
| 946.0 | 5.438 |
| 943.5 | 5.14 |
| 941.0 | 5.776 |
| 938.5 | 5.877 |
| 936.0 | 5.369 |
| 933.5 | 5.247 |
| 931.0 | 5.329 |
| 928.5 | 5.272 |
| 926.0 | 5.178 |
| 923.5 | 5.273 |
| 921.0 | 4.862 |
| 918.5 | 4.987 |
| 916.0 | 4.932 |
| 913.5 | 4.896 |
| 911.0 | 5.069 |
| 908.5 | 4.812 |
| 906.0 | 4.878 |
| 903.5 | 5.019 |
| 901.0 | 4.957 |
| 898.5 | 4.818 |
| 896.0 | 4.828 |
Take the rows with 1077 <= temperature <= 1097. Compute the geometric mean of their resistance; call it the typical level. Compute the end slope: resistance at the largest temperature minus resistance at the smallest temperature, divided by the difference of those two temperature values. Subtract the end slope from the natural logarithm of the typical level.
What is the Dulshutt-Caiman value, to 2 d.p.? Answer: 1.41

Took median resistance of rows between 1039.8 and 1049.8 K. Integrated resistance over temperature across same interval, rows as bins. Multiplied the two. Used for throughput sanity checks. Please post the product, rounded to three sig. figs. 183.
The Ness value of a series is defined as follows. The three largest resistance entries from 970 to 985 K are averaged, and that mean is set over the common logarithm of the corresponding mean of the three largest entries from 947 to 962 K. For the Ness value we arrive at 4.83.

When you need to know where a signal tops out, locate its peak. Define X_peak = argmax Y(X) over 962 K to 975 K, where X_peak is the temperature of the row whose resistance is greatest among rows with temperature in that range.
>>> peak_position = 963.5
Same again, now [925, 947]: 938.5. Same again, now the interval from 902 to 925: 923.5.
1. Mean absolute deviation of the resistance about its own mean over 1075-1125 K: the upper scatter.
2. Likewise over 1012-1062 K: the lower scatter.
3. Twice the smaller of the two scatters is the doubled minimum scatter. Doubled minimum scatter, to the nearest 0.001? 0.204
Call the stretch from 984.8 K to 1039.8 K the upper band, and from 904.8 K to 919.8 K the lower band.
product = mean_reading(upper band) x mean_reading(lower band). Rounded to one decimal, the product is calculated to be 20.6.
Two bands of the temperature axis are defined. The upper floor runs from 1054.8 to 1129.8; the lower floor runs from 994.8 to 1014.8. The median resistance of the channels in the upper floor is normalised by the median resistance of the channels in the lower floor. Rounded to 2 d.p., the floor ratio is 0.99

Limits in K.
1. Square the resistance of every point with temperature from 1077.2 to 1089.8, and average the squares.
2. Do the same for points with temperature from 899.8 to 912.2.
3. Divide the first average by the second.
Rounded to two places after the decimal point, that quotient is 0.71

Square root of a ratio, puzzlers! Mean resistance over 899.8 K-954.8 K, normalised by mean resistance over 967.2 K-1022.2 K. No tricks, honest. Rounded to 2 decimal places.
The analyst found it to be 1.15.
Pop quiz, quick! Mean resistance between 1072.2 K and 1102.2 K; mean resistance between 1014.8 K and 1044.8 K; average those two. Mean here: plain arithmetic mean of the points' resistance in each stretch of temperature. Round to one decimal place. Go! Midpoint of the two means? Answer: 4.1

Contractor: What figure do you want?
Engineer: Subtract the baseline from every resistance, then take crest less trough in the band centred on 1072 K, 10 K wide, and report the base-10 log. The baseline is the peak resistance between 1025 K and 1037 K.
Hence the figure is -0.4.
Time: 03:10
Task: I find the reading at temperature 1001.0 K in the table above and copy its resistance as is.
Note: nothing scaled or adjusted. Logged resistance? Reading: 4.191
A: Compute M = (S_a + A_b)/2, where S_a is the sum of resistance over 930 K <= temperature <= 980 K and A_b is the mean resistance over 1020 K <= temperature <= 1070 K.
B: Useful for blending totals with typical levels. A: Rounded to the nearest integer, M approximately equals 49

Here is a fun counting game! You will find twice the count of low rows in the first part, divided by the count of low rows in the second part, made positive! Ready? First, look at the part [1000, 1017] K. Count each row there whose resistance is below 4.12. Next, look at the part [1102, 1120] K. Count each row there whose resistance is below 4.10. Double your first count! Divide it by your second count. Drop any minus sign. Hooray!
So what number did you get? 2.0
